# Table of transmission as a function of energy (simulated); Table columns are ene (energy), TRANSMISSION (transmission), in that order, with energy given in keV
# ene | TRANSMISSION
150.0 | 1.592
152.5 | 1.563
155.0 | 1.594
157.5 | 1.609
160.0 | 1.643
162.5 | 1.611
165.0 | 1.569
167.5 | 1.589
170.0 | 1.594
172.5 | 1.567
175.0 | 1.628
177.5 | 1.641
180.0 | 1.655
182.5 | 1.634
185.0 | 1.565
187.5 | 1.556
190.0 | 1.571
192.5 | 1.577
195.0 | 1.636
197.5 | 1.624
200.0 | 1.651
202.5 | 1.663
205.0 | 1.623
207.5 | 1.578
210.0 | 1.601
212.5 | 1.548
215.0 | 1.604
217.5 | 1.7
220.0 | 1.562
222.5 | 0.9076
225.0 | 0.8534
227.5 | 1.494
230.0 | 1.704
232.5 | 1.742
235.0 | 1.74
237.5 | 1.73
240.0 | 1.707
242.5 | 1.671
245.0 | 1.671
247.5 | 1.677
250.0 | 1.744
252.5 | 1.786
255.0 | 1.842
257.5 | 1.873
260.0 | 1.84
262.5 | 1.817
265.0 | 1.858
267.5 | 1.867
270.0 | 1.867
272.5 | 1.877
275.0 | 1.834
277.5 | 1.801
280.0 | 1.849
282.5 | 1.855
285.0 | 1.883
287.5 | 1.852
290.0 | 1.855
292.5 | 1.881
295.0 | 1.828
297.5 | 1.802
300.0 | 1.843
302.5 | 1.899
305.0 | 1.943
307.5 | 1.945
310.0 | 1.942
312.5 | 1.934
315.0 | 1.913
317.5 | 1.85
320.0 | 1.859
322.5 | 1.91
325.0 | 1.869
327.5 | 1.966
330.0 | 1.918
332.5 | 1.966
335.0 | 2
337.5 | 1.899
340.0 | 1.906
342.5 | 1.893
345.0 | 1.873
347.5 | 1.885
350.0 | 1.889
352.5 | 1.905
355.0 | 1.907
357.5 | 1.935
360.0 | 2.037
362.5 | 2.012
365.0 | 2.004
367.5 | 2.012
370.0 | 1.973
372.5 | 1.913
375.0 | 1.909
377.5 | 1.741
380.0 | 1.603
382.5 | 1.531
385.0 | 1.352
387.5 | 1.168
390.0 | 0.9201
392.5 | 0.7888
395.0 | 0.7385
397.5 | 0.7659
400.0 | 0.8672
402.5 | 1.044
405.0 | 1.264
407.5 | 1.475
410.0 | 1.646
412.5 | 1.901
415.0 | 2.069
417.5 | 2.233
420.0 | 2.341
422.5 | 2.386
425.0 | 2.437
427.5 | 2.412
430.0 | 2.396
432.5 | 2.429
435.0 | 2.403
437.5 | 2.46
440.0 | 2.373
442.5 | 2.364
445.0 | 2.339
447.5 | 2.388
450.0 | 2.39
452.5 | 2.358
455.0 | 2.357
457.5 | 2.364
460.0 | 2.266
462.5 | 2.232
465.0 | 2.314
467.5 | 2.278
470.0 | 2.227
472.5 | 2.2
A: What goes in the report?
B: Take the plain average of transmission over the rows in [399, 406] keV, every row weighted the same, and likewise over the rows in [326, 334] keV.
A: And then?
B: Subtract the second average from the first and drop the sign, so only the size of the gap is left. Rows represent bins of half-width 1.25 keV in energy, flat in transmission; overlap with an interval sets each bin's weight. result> 0.89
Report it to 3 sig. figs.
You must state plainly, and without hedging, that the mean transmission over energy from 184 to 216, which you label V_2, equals 1.60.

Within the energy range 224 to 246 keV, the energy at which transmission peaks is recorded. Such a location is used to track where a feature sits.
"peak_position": 232.5 keV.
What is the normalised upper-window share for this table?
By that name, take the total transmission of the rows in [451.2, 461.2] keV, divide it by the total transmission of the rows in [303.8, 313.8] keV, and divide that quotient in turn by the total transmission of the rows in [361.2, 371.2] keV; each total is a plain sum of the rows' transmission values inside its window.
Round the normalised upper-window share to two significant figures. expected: 0.15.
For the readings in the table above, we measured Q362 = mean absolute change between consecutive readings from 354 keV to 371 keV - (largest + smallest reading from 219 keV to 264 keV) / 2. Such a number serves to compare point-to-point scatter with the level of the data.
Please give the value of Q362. -1.33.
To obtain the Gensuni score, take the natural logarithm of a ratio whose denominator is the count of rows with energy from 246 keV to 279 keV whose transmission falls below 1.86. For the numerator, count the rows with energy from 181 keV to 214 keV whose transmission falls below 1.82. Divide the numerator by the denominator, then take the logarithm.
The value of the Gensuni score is 0.37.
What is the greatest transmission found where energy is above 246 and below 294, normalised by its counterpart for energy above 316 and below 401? 0.92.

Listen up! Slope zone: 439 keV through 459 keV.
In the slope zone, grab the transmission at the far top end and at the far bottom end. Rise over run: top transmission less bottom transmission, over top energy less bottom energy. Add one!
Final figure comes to 0.999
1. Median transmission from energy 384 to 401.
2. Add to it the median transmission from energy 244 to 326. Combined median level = 2.7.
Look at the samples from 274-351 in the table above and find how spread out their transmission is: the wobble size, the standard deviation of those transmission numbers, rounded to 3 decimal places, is 0.048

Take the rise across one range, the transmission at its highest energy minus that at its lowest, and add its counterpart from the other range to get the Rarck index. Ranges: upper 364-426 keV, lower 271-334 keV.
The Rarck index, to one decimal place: 0.5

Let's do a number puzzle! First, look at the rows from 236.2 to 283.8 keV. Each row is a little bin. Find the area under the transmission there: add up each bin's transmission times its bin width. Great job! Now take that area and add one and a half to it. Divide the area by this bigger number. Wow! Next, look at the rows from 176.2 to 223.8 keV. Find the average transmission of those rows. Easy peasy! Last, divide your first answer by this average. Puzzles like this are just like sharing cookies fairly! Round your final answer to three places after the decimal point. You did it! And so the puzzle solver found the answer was 0.625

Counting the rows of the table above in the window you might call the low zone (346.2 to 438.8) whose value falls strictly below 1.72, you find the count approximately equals 13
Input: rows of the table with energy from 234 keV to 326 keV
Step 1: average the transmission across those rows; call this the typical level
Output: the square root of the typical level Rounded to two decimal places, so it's 1.35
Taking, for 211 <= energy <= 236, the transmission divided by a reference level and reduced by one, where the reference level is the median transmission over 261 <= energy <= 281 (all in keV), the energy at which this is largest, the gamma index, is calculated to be 232.5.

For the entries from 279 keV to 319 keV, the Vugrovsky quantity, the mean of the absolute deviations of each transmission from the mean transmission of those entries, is 0.038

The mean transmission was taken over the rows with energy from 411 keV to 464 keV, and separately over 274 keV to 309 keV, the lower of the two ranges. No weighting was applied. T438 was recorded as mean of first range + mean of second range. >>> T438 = 4.2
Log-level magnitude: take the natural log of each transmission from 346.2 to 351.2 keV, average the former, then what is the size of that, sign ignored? 0.63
